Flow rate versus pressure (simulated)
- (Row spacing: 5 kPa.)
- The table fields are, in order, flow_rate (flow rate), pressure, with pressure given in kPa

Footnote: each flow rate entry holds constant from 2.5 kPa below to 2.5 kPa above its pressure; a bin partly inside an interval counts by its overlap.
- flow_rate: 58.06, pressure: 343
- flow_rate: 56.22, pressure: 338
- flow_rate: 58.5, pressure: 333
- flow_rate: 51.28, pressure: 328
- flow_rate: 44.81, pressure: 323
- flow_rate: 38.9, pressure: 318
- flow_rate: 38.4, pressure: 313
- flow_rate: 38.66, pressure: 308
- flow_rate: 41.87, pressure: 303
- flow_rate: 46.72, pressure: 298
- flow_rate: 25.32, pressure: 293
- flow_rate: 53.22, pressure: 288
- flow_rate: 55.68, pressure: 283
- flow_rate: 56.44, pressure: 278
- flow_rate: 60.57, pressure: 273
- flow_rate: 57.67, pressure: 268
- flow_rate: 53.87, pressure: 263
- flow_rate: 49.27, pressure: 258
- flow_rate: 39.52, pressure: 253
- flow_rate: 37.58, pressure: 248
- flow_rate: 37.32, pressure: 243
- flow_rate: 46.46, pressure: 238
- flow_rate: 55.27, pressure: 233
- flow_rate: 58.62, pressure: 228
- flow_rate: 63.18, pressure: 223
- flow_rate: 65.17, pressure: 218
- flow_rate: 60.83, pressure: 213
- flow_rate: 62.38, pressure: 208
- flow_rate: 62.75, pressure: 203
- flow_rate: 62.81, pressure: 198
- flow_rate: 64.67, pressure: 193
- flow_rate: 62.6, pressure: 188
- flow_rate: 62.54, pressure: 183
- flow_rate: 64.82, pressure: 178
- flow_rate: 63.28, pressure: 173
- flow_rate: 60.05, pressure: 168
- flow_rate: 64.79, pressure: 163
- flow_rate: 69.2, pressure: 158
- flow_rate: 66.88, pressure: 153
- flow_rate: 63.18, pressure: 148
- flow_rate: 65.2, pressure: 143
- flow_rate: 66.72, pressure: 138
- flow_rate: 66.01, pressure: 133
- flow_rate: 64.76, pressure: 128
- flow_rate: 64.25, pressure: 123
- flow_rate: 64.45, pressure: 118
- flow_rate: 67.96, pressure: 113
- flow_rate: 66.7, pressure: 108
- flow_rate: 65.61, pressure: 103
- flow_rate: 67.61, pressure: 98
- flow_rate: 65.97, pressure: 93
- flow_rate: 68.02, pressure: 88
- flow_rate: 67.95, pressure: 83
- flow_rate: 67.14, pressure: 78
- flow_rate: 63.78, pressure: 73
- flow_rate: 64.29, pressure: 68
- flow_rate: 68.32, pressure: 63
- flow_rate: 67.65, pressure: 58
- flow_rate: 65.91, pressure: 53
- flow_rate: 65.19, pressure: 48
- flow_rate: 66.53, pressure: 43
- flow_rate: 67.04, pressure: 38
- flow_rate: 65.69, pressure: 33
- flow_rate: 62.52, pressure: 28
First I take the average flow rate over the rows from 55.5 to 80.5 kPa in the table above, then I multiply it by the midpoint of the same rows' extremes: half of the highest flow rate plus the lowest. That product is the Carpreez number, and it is 4375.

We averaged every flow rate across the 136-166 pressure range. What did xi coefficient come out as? 66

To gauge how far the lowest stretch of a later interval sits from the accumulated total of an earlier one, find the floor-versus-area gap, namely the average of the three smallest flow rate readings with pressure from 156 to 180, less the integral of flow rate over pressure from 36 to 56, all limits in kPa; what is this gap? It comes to -1261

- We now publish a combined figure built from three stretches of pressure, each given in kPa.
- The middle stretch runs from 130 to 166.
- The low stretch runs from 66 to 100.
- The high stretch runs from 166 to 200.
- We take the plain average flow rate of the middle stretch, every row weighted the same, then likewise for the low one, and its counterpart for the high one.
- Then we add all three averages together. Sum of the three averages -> 195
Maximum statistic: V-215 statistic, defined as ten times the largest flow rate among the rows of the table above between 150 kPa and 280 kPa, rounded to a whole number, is 692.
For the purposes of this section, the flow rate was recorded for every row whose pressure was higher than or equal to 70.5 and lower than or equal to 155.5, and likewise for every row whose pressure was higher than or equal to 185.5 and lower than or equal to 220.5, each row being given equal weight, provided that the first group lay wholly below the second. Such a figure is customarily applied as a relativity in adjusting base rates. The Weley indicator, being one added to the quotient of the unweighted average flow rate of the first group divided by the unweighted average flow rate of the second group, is 2.05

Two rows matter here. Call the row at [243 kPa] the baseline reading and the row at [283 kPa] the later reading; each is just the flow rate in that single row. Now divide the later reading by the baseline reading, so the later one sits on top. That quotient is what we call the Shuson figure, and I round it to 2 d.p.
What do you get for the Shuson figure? 1.49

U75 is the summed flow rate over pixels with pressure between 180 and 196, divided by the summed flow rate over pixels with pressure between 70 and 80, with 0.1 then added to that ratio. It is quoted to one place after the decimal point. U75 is 1.5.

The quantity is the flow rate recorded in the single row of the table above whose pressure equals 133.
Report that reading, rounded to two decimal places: 66.01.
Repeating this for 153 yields 66.88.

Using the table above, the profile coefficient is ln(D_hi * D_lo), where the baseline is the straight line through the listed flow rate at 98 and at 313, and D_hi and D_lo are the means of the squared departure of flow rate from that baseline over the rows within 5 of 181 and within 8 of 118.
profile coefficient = 5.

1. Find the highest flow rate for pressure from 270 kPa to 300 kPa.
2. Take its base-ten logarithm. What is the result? 1.78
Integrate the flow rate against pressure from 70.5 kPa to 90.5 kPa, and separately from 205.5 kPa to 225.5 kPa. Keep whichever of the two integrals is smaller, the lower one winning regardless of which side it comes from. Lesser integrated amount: 1258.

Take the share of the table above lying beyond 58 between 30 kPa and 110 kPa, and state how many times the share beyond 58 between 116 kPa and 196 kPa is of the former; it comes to 1.00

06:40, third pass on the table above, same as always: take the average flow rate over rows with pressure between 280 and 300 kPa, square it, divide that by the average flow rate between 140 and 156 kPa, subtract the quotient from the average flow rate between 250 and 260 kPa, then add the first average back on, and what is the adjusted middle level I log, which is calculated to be 58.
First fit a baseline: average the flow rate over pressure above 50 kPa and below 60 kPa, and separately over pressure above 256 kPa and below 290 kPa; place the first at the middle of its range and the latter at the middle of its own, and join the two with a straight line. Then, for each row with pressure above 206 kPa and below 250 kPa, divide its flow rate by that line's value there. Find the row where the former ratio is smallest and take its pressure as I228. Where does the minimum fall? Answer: 243 kPa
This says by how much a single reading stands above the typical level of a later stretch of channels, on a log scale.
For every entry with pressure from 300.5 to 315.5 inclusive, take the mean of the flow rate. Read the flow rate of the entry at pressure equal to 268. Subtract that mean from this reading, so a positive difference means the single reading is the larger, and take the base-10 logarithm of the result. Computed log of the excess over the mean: 1.26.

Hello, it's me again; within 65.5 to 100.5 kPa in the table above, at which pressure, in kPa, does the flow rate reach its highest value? 88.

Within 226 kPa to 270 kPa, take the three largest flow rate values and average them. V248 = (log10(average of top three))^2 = 3.09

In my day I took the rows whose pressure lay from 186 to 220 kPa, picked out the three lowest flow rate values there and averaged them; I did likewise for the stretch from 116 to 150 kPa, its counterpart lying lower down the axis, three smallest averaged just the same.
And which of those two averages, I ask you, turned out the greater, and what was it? 64.0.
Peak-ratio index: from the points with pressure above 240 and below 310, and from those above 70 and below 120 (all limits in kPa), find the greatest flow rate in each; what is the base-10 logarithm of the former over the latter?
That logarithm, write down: -0.05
